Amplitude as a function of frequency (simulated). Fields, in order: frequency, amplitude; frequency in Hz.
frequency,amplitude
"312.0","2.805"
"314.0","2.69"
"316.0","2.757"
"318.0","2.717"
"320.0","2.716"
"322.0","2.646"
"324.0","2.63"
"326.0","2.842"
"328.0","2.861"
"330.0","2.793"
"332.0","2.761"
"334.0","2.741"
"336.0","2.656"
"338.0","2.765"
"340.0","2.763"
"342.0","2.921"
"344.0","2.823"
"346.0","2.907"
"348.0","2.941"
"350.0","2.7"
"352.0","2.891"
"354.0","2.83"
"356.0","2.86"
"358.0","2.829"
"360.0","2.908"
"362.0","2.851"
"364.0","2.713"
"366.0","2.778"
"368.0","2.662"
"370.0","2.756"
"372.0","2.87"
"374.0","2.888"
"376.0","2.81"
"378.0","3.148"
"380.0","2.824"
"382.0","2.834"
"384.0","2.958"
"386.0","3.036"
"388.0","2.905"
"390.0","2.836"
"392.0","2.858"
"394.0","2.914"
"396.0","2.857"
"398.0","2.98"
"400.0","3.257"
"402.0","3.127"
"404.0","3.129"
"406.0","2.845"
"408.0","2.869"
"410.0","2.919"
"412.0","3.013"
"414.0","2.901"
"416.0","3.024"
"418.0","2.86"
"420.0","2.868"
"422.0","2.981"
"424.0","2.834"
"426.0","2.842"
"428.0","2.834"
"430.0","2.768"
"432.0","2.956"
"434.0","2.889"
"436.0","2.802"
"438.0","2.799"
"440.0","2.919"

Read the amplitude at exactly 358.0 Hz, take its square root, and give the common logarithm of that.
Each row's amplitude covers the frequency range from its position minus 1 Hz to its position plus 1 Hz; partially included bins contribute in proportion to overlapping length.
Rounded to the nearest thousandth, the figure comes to 0.226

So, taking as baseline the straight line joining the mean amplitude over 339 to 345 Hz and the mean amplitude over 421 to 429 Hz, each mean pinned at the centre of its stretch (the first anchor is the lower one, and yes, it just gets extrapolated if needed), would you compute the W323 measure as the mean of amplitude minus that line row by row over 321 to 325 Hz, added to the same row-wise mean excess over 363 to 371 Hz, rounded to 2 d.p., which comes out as -0.31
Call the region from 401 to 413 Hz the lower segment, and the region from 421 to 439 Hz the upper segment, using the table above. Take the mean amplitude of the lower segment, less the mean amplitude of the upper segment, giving 0.13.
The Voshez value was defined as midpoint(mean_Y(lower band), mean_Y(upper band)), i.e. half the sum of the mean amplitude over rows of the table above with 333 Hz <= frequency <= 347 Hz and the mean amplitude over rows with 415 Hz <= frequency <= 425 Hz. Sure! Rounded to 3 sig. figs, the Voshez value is 2.85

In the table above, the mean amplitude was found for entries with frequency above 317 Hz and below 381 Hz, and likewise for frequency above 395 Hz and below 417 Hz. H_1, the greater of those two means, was 2.99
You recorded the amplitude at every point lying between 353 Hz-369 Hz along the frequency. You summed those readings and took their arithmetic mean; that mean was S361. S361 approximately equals 2.80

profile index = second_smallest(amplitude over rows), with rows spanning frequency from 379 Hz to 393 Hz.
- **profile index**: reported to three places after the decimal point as 2.834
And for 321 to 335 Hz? 2.646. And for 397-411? 2.869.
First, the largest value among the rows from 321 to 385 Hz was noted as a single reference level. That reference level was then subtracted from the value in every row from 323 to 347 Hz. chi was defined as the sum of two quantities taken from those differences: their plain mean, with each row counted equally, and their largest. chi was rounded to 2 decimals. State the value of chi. -0.59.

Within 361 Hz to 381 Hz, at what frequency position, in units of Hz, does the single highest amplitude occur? 378.0 Hz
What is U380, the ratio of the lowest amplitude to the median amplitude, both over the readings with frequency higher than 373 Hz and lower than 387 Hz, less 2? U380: -1.027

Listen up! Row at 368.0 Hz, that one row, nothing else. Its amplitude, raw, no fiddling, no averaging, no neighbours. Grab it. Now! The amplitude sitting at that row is 2.662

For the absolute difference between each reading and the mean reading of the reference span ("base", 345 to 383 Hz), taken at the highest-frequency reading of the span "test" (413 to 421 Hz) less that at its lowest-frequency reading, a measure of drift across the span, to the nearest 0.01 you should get -0.03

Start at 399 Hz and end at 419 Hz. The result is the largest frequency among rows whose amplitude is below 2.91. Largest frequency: 418.0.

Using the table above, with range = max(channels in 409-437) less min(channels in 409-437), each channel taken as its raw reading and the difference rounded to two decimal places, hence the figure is 0.26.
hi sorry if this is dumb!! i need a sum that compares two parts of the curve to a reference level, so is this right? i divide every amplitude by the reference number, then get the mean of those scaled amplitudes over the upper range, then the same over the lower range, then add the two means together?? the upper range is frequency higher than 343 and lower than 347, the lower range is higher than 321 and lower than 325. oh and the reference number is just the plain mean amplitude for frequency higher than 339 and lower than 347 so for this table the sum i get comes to 1.93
